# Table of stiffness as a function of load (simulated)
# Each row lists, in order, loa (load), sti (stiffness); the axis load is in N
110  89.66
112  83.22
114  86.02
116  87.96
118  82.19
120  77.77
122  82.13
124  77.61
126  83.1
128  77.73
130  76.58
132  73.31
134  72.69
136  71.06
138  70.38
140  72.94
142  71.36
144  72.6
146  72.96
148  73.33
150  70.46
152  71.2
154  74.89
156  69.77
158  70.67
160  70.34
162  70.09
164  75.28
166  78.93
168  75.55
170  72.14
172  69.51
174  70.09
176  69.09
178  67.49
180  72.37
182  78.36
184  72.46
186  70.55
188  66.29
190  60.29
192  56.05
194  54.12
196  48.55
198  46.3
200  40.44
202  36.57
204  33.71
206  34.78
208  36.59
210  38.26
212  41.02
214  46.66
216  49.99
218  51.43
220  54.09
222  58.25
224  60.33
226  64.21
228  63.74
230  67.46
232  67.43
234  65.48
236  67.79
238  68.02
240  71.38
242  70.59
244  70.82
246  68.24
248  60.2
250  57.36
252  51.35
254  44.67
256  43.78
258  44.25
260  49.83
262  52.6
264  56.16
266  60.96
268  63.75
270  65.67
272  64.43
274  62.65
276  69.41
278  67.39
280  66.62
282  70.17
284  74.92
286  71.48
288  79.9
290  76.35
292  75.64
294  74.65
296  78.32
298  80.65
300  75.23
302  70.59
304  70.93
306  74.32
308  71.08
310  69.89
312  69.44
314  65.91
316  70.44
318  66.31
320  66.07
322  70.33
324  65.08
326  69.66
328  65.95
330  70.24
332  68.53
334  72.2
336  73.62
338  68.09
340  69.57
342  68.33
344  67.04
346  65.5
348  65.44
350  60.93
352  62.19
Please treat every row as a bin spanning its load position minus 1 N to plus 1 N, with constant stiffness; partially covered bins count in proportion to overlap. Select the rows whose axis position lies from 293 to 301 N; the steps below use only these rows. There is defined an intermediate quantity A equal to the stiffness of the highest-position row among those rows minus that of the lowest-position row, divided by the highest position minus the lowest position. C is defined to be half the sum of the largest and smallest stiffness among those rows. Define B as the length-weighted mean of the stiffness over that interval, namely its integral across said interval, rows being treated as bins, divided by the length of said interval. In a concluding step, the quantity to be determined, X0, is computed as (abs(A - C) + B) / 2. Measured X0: 77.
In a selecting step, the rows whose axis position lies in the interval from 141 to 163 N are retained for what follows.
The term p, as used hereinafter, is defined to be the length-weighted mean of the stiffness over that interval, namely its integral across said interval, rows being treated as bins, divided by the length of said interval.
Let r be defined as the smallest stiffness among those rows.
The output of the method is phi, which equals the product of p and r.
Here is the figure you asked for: 4996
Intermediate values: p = 72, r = 69.77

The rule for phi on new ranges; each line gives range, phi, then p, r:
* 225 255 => 2855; 64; 44.67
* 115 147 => 5377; 76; 70.38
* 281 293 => 5245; 75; 70.17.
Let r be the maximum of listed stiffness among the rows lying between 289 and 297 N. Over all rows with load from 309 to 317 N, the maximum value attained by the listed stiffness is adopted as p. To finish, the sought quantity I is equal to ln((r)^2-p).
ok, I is 8.71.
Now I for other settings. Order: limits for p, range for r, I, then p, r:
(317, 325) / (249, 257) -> 8.08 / 70.33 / 57.36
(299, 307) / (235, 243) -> 8.52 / 75.23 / 71.38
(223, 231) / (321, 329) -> 8.49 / 67.46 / 70.33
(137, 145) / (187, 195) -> 8.37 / 72.94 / 66.29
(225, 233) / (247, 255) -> 8.18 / 67.46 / 60.2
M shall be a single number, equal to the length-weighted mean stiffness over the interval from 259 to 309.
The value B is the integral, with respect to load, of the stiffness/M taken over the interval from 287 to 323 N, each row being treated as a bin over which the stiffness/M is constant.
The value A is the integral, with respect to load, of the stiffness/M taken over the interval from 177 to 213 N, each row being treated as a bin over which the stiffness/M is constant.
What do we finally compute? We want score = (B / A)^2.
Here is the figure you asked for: 1.9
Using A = 28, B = 37.9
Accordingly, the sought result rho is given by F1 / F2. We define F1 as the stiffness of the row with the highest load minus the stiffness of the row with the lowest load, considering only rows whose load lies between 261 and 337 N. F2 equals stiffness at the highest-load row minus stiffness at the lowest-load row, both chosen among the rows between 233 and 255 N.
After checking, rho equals -1.0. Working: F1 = 21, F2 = -21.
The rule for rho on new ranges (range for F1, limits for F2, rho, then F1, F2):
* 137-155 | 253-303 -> 0.2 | 5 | 26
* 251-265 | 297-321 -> -0.3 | 5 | -15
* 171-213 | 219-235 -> -2.5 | -28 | 11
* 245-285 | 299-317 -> -1.4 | 7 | -5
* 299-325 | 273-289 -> -0.6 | -10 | 17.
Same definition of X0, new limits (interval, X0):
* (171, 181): 70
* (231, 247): 69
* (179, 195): 67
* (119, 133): 78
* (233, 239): 67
